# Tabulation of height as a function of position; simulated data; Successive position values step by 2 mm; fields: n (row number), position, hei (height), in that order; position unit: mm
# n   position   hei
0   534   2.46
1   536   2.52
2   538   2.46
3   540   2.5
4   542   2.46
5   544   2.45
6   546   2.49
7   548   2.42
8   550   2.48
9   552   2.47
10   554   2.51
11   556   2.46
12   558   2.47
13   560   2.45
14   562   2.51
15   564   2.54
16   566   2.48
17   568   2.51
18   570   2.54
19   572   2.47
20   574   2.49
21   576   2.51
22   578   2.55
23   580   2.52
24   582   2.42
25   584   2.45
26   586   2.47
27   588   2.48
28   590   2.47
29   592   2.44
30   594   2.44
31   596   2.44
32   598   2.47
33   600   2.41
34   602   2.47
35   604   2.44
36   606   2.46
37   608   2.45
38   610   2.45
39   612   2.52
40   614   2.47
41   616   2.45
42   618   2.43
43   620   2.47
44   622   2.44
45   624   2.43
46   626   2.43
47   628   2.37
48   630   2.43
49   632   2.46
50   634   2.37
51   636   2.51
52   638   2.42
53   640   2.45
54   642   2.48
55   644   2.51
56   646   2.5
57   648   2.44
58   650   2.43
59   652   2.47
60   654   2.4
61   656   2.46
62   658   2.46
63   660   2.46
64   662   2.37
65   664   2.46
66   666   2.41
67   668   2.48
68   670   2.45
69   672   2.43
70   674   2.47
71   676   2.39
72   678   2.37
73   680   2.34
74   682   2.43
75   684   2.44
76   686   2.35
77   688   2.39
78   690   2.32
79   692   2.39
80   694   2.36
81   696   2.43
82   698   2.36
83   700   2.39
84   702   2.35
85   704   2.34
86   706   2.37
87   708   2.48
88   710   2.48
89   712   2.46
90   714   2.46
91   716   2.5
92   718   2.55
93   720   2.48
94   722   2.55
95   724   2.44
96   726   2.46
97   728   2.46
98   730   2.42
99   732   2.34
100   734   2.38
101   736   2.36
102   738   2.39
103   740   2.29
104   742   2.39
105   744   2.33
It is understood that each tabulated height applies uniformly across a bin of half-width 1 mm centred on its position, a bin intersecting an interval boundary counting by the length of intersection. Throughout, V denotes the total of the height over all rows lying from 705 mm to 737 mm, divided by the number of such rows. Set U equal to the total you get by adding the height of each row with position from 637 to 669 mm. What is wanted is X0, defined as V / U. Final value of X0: 0.0625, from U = 39.2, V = 2.45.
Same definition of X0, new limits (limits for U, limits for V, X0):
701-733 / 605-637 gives 0.0625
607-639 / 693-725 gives 0.0623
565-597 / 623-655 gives 0.0616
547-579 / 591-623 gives 0.0615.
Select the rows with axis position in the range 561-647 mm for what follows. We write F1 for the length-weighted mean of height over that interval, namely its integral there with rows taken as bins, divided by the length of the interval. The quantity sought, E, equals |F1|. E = 2.47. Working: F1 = 2.466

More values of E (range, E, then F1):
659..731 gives 2.42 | 2.425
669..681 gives 2.41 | 2.408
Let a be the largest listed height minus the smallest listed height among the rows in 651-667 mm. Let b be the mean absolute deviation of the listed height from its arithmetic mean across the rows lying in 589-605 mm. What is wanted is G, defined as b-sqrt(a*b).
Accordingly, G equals -0.024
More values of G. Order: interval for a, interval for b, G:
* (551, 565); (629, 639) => -0.021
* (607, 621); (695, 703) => -0.022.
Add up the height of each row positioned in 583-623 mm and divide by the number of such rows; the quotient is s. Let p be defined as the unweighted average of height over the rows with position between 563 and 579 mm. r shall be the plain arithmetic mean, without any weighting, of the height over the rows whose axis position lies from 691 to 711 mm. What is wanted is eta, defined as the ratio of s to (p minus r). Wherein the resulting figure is 21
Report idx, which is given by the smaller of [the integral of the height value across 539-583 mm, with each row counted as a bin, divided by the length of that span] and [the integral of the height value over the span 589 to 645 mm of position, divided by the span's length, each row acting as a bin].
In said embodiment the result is 2.45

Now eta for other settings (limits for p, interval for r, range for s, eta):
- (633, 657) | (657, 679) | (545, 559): 115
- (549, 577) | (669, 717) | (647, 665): 28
